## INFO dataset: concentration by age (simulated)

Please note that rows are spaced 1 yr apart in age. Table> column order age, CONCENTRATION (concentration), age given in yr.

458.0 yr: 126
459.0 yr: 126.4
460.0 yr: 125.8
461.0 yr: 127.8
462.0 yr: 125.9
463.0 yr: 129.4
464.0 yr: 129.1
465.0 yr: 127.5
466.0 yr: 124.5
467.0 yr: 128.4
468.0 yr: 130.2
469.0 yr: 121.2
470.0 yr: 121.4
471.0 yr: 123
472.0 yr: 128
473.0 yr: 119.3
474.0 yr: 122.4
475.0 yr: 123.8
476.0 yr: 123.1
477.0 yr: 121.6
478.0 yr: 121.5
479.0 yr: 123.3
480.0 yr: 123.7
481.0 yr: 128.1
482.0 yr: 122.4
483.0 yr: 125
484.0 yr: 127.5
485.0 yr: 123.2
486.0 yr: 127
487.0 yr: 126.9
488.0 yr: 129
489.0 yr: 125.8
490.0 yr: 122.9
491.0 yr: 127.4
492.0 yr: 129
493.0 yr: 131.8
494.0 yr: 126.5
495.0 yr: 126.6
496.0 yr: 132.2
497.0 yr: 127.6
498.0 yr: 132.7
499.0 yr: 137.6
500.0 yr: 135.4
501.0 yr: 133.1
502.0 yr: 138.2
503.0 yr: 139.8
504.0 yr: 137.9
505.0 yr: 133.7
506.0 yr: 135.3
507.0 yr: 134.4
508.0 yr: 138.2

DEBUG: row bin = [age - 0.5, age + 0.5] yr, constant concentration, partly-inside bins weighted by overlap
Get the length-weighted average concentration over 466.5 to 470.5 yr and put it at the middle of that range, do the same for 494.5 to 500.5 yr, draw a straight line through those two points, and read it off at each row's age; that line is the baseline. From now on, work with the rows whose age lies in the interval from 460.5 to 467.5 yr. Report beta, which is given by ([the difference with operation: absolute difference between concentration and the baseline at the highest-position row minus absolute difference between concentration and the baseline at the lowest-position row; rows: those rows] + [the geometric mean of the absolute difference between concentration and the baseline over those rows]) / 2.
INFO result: 0.8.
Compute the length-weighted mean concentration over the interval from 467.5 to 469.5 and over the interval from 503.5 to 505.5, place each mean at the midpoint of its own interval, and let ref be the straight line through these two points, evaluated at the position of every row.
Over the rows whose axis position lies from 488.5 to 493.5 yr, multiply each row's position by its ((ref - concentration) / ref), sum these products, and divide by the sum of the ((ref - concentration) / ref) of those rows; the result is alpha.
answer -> 490.3 yr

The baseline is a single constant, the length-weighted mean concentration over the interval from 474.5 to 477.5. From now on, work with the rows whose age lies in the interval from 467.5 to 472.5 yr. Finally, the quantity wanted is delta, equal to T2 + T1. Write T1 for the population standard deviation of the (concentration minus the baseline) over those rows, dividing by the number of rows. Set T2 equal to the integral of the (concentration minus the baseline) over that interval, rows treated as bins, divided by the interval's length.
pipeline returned 5.6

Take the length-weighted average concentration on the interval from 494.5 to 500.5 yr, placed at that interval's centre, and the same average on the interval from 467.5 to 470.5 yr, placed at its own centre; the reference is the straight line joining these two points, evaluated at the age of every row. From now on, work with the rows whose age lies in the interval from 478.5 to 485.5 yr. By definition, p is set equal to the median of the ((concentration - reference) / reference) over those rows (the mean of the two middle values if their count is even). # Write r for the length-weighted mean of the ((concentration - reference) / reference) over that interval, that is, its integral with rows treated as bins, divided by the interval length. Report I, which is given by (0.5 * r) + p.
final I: -0.040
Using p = -0.03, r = -0.024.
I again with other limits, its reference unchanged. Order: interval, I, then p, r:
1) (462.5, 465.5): 0.074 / 0.05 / 0.047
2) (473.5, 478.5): -0.040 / -0.03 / -0.029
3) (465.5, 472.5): 0.012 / 0.01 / 0.008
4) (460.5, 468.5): 0.062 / 0.04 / 0.039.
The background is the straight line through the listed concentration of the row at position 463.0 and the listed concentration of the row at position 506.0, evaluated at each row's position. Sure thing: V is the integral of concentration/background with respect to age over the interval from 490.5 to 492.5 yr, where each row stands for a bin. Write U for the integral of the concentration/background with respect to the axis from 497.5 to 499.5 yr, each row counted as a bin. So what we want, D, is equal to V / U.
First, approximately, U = 2.01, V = 1.92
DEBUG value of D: 0.955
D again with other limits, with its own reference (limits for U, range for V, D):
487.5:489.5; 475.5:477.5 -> 0.972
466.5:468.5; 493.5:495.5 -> 0.952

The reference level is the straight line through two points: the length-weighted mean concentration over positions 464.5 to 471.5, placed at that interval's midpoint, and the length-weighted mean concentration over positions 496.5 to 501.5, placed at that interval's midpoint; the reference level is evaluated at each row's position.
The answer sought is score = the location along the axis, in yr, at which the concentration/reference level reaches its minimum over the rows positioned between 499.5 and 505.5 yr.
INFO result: 505.0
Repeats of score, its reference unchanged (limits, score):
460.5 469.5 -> 469.0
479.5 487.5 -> 482.0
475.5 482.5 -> 482.0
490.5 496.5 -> 495.0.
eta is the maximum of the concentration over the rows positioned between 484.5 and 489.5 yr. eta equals 129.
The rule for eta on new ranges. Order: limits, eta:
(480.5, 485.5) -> 128.1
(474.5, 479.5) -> 123.8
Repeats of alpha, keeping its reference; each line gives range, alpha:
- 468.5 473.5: 471.0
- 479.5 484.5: 481.9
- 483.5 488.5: 485.8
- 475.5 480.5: 478.0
